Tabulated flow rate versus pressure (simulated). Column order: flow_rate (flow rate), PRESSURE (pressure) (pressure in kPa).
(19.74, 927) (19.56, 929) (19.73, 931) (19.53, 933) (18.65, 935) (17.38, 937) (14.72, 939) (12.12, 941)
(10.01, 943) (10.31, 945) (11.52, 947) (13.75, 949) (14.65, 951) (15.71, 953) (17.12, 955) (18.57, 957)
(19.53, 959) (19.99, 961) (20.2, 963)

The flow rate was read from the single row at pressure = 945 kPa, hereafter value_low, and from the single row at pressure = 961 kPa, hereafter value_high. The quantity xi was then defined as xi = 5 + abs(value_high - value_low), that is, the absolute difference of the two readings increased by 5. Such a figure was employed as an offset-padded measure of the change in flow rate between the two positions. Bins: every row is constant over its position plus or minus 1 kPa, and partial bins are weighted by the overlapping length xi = 14.7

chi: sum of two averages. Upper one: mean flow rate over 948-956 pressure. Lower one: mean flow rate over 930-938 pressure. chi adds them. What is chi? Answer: 34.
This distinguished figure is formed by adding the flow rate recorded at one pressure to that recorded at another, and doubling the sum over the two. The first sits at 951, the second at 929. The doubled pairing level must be 68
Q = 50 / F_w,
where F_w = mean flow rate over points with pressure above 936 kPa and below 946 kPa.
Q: 3.9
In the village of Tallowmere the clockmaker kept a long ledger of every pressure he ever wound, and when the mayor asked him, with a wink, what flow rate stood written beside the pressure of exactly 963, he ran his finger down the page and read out 20.2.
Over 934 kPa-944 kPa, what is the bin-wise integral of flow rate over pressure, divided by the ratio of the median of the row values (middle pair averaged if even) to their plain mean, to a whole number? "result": 144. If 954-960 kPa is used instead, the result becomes 109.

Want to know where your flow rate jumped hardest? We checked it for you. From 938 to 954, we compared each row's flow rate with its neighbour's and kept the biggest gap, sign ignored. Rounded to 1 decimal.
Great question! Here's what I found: 2.6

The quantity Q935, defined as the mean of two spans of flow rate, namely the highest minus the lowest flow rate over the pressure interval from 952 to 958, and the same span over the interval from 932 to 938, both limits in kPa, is 2.5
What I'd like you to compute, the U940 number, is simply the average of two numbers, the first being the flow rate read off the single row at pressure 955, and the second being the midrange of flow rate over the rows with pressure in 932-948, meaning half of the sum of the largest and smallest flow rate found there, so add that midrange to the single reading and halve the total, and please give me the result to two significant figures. 16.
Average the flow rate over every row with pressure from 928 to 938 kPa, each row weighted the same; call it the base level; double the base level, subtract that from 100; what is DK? 62.1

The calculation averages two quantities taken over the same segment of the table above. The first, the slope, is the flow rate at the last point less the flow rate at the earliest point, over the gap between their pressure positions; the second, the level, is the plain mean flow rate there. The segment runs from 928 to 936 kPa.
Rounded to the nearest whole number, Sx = 10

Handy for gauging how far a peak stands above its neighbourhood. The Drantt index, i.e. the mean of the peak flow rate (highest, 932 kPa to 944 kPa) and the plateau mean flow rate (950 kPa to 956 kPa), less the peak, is -1.9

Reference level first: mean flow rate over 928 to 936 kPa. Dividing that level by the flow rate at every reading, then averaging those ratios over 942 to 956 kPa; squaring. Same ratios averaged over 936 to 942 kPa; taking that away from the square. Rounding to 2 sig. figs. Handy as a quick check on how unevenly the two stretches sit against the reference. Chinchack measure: 0.95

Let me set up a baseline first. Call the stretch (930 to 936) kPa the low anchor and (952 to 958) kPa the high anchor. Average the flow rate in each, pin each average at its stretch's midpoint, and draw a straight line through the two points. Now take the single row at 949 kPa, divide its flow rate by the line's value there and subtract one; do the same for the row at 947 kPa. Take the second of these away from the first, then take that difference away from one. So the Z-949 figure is 0.87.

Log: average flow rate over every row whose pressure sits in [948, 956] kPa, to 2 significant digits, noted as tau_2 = 15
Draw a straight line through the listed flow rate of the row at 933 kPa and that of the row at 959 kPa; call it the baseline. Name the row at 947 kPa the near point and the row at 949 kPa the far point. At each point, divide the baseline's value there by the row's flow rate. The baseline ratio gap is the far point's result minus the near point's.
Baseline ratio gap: -0.3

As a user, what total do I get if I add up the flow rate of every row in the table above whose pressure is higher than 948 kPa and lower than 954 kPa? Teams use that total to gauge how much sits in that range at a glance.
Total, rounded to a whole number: 44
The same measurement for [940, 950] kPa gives 58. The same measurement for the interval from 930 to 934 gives 39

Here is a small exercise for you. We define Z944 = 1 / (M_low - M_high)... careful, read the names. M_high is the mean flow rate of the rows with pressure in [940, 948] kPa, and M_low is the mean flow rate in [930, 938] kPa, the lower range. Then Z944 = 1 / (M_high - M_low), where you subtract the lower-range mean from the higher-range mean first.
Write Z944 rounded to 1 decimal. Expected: -0.1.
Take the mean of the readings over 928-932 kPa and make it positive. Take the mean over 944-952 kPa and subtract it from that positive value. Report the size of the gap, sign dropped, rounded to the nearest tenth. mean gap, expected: 7.1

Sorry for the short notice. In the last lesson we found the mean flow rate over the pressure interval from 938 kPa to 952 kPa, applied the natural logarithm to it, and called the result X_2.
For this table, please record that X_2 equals 2.52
